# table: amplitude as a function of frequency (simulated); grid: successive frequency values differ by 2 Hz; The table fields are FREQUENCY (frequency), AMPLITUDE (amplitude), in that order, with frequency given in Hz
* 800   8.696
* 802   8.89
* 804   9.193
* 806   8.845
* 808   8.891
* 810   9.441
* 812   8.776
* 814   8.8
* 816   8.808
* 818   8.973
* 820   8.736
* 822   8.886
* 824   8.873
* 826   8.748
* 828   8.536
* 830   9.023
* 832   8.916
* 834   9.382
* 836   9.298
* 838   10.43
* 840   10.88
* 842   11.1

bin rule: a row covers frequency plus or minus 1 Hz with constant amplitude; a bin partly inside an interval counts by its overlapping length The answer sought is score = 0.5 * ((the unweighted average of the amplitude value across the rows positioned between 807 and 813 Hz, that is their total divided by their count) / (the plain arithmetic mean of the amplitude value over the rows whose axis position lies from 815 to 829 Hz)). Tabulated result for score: 0.514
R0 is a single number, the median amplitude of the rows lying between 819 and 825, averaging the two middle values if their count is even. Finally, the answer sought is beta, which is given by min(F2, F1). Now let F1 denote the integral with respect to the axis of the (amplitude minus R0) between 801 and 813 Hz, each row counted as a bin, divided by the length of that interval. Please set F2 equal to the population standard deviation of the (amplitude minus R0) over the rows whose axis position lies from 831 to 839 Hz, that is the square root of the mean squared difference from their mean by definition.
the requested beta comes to 0.133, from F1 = 0.13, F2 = 0.56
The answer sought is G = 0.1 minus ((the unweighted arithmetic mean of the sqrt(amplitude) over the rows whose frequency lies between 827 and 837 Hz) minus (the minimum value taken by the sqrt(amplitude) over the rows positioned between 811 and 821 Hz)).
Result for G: 0.051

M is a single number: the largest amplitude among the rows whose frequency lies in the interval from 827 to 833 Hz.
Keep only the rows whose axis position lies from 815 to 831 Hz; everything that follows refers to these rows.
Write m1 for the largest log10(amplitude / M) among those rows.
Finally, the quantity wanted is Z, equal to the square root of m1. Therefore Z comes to 0.000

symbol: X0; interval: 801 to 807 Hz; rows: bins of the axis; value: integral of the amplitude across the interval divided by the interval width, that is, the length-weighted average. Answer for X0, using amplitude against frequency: 8.98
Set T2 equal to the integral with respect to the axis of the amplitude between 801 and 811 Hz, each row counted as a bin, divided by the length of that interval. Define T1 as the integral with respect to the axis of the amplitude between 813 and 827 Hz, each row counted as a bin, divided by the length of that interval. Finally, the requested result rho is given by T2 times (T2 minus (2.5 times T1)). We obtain -118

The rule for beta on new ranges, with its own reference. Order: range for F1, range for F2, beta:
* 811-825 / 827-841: -0.037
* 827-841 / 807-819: 0.230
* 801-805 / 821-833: 0.154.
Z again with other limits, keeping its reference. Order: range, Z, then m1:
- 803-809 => 0.090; 0.008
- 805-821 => 0.140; 0.020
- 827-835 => 0.130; 0.017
